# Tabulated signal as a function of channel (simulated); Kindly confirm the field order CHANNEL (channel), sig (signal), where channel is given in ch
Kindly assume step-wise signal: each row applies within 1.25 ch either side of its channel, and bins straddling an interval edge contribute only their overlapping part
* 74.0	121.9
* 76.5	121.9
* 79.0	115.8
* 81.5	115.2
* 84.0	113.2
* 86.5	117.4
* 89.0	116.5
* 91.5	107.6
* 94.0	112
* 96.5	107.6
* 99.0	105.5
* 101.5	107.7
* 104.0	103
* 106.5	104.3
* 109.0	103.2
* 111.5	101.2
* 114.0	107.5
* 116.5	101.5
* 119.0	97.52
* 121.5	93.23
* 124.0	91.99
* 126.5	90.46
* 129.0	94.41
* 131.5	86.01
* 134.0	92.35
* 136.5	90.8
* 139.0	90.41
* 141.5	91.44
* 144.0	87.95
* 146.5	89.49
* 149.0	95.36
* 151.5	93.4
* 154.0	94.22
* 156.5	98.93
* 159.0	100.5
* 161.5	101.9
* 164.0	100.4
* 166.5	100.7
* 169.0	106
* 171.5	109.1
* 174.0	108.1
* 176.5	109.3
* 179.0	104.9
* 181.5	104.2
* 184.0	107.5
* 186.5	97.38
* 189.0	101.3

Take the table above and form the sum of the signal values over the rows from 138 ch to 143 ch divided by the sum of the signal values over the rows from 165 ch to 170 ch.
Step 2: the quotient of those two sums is 0.88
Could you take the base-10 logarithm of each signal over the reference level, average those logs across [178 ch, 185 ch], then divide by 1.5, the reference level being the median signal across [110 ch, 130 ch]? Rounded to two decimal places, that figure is 0.03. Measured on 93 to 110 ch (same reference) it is 0.03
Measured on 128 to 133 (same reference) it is -0.02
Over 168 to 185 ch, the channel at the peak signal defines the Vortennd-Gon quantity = 176.5 ch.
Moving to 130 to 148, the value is 134.0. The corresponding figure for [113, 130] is 114.0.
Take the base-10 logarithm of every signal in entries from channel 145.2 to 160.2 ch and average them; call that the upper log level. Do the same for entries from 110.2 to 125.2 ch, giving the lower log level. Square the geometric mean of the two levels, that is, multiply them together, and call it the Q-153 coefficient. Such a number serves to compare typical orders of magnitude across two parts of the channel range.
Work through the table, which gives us 3.95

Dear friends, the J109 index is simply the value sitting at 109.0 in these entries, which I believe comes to 103.2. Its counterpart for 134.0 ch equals 92.35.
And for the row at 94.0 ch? 112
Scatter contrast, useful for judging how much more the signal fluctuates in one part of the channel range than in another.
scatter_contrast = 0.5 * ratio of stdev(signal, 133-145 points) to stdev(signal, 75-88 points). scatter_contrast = 0.25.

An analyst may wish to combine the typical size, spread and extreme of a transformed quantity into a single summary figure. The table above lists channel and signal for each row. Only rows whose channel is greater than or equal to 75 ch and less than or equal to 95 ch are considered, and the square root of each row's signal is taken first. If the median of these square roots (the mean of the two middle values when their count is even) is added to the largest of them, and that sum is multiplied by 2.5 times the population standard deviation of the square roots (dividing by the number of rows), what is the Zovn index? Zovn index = 10.0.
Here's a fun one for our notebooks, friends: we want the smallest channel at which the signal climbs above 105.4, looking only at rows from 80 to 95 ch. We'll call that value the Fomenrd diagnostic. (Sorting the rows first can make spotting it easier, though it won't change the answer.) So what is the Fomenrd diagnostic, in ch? 81.5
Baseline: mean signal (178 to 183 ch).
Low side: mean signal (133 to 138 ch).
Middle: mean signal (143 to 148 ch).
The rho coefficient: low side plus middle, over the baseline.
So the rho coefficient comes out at 1.72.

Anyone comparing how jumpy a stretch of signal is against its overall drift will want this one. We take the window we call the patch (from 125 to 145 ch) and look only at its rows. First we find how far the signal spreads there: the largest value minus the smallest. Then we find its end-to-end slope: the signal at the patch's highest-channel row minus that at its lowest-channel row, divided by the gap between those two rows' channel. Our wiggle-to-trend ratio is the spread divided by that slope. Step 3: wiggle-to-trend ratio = -59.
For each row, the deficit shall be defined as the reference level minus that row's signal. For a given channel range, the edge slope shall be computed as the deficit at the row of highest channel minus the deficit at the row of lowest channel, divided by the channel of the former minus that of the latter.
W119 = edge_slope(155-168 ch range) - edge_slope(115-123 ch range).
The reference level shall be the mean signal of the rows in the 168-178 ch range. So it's -1.8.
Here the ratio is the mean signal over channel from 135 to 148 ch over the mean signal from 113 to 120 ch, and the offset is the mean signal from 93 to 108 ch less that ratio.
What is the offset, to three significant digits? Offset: 106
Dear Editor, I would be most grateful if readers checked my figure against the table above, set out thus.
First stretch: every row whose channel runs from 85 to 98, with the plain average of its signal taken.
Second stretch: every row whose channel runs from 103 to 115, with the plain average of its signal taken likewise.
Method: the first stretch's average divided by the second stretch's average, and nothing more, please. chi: 1.08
